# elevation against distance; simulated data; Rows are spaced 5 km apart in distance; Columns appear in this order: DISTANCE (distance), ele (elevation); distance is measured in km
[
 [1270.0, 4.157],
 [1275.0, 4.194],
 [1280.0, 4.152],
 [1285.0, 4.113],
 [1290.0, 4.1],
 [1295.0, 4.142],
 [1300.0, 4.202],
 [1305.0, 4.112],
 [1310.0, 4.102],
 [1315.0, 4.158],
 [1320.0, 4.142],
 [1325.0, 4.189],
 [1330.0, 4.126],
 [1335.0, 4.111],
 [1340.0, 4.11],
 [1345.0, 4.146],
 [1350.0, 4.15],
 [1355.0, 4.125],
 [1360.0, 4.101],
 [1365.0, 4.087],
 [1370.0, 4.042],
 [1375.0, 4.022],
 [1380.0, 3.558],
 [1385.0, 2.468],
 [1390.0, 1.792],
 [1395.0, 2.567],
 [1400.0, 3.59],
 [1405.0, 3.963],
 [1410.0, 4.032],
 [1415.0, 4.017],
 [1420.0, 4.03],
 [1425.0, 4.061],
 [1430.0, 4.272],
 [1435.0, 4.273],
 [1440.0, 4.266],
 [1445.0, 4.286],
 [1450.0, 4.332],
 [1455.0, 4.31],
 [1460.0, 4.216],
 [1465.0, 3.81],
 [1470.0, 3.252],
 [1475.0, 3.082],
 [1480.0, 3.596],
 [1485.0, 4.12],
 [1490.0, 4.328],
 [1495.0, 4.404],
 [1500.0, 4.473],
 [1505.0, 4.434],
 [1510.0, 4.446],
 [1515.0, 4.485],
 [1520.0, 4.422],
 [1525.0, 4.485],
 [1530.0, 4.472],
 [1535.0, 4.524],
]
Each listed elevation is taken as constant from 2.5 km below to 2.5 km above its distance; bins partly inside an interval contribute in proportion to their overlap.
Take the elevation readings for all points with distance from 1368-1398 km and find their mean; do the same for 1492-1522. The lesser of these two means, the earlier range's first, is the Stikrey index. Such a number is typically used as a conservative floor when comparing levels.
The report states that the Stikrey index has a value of 3.1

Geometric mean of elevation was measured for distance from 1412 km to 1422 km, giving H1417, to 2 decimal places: 4.02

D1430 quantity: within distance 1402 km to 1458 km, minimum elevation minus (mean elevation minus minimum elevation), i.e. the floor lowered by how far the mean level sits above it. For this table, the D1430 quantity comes 3.8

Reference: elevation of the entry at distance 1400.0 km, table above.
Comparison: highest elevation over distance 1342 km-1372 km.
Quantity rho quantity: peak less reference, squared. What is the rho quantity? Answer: 0.31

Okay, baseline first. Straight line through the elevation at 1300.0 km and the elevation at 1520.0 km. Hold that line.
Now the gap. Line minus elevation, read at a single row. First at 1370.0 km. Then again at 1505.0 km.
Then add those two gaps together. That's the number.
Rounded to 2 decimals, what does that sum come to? 0.20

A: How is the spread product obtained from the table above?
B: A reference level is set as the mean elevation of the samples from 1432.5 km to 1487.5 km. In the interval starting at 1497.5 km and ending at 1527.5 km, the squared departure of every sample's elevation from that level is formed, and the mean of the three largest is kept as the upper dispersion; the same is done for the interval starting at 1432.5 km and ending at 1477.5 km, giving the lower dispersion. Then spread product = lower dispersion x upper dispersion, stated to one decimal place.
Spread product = 0.1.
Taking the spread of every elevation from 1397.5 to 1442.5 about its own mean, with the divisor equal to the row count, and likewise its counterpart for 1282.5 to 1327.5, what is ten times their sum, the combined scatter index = 2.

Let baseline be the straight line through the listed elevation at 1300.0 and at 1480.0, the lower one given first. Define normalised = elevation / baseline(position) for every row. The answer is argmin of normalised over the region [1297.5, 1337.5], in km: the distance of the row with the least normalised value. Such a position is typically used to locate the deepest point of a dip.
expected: 1305.0 km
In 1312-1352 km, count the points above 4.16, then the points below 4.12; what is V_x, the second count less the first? 1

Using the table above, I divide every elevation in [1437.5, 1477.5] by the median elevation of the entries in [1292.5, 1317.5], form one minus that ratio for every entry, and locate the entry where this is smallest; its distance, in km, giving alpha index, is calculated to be 1450.0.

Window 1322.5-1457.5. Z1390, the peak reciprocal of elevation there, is 0.56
